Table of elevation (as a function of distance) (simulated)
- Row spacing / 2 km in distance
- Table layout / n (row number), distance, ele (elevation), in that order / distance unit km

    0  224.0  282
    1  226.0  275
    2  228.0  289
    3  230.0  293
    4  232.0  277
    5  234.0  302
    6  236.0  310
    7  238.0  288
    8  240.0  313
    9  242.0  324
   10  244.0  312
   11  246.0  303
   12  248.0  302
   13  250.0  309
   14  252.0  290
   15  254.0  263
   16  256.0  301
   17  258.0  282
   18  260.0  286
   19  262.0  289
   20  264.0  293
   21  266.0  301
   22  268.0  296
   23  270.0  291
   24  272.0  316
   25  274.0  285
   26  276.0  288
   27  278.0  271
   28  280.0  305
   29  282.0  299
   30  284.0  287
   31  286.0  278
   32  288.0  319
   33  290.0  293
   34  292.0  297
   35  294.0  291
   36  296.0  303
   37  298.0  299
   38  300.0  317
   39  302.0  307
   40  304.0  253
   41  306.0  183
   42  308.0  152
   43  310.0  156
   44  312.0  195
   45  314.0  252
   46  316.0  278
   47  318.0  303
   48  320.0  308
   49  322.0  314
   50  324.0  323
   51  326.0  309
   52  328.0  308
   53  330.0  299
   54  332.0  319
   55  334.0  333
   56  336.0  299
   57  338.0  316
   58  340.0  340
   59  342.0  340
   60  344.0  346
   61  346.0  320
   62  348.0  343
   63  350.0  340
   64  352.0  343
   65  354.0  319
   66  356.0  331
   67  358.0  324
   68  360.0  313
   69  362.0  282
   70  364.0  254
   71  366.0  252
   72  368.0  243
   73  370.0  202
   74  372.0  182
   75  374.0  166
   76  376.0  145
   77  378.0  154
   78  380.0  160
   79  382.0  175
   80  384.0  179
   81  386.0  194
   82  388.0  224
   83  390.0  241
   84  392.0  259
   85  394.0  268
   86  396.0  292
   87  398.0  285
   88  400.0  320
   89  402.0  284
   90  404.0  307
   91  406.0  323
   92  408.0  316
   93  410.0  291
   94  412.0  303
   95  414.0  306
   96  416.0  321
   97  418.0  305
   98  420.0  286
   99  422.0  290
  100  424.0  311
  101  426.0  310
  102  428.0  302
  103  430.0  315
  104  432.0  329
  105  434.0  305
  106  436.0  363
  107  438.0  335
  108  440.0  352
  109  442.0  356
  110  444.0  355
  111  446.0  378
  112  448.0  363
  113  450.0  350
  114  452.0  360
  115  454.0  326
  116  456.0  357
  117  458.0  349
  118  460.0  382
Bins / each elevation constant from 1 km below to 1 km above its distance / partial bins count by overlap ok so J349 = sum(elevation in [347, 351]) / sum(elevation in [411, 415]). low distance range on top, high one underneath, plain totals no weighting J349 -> 1.1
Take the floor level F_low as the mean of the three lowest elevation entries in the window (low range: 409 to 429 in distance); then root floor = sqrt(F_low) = 17.0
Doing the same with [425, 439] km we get 17.5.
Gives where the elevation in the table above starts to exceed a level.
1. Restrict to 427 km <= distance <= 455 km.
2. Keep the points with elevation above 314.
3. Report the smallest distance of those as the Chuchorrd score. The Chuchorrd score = 430.0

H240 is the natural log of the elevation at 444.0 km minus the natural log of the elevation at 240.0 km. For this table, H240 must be 0.13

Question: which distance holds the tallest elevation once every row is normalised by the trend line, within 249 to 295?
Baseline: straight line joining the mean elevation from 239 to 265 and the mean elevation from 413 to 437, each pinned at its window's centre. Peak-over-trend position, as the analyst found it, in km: 288.0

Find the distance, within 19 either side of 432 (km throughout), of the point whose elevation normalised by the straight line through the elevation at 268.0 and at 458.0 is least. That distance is 420.0 km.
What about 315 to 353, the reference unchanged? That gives 316.0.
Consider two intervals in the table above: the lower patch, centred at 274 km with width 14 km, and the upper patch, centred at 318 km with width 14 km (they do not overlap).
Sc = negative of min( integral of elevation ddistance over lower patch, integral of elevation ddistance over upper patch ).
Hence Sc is -3946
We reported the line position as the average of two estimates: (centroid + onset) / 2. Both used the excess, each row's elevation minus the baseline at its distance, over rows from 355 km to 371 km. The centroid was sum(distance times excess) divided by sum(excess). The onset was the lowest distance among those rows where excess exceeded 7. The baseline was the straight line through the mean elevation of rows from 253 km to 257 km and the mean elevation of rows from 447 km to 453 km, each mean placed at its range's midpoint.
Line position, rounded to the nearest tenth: 361.5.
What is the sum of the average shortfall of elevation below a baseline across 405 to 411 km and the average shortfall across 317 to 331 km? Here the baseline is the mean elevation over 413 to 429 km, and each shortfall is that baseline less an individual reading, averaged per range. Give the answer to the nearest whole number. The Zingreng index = -11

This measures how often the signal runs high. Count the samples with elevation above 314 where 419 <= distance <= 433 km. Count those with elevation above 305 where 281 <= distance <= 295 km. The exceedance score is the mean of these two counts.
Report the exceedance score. 1.5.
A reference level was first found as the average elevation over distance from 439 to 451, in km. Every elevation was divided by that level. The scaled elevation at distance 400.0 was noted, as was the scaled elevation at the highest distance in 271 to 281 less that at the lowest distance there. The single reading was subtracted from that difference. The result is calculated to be -0.92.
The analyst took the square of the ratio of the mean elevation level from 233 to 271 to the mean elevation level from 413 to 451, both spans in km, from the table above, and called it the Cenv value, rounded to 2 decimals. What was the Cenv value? 0.82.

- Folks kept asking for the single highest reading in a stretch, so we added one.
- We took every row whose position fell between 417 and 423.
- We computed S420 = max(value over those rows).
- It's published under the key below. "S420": 305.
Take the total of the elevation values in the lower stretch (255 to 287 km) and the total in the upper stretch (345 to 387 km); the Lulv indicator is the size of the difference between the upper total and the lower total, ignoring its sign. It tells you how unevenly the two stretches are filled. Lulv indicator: 553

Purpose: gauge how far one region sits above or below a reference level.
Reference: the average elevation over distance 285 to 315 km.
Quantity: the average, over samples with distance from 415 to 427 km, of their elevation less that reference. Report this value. 44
